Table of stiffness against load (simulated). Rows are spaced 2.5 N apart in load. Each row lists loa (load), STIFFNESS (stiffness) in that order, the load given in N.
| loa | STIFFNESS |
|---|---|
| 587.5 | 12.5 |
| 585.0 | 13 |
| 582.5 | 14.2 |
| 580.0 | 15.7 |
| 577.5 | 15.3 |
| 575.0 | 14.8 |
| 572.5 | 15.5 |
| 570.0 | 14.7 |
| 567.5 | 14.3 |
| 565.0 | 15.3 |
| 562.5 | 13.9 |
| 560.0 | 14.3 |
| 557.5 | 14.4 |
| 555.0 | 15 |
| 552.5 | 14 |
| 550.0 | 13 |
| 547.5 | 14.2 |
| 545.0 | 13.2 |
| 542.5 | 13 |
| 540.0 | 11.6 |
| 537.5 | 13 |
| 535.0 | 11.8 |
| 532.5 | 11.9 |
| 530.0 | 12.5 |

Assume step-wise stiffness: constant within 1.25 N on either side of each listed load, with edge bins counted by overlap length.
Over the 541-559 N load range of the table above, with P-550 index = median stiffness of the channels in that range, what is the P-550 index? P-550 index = 14.0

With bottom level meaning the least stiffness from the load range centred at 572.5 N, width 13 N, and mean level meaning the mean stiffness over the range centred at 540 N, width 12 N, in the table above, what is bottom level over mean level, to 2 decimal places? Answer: 1.14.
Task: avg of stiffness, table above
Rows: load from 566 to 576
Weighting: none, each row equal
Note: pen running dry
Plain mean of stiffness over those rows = 14.8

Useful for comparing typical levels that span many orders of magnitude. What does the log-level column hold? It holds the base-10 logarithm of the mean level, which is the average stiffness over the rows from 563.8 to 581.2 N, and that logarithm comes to 1.18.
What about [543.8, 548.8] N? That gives 1.14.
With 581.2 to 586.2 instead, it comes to 1.13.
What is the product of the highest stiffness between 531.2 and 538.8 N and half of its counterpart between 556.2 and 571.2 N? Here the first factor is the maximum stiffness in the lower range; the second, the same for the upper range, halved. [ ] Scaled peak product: 99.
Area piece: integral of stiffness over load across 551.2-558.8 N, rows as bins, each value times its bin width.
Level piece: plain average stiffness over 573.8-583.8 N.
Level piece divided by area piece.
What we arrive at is 0.14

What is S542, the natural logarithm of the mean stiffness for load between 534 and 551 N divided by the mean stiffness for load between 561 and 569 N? -0.12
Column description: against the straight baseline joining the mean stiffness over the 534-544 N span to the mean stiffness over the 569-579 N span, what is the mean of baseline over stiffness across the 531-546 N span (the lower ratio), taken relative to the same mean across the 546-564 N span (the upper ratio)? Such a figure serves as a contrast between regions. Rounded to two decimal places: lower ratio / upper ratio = 1.03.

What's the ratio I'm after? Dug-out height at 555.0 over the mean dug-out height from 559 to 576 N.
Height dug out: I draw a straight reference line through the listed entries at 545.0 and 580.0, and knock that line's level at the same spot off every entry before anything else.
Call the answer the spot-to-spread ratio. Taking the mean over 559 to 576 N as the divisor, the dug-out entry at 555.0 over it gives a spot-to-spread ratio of -9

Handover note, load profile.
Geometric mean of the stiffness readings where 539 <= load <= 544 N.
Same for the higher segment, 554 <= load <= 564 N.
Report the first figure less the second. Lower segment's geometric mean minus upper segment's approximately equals -2.1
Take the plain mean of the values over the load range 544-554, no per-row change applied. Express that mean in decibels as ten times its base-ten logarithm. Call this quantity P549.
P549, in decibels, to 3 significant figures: 11.3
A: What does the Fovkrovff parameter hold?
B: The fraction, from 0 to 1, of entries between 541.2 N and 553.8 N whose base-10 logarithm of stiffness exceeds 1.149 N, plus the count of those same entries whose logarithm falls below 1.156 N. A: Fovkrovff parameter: 5.2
